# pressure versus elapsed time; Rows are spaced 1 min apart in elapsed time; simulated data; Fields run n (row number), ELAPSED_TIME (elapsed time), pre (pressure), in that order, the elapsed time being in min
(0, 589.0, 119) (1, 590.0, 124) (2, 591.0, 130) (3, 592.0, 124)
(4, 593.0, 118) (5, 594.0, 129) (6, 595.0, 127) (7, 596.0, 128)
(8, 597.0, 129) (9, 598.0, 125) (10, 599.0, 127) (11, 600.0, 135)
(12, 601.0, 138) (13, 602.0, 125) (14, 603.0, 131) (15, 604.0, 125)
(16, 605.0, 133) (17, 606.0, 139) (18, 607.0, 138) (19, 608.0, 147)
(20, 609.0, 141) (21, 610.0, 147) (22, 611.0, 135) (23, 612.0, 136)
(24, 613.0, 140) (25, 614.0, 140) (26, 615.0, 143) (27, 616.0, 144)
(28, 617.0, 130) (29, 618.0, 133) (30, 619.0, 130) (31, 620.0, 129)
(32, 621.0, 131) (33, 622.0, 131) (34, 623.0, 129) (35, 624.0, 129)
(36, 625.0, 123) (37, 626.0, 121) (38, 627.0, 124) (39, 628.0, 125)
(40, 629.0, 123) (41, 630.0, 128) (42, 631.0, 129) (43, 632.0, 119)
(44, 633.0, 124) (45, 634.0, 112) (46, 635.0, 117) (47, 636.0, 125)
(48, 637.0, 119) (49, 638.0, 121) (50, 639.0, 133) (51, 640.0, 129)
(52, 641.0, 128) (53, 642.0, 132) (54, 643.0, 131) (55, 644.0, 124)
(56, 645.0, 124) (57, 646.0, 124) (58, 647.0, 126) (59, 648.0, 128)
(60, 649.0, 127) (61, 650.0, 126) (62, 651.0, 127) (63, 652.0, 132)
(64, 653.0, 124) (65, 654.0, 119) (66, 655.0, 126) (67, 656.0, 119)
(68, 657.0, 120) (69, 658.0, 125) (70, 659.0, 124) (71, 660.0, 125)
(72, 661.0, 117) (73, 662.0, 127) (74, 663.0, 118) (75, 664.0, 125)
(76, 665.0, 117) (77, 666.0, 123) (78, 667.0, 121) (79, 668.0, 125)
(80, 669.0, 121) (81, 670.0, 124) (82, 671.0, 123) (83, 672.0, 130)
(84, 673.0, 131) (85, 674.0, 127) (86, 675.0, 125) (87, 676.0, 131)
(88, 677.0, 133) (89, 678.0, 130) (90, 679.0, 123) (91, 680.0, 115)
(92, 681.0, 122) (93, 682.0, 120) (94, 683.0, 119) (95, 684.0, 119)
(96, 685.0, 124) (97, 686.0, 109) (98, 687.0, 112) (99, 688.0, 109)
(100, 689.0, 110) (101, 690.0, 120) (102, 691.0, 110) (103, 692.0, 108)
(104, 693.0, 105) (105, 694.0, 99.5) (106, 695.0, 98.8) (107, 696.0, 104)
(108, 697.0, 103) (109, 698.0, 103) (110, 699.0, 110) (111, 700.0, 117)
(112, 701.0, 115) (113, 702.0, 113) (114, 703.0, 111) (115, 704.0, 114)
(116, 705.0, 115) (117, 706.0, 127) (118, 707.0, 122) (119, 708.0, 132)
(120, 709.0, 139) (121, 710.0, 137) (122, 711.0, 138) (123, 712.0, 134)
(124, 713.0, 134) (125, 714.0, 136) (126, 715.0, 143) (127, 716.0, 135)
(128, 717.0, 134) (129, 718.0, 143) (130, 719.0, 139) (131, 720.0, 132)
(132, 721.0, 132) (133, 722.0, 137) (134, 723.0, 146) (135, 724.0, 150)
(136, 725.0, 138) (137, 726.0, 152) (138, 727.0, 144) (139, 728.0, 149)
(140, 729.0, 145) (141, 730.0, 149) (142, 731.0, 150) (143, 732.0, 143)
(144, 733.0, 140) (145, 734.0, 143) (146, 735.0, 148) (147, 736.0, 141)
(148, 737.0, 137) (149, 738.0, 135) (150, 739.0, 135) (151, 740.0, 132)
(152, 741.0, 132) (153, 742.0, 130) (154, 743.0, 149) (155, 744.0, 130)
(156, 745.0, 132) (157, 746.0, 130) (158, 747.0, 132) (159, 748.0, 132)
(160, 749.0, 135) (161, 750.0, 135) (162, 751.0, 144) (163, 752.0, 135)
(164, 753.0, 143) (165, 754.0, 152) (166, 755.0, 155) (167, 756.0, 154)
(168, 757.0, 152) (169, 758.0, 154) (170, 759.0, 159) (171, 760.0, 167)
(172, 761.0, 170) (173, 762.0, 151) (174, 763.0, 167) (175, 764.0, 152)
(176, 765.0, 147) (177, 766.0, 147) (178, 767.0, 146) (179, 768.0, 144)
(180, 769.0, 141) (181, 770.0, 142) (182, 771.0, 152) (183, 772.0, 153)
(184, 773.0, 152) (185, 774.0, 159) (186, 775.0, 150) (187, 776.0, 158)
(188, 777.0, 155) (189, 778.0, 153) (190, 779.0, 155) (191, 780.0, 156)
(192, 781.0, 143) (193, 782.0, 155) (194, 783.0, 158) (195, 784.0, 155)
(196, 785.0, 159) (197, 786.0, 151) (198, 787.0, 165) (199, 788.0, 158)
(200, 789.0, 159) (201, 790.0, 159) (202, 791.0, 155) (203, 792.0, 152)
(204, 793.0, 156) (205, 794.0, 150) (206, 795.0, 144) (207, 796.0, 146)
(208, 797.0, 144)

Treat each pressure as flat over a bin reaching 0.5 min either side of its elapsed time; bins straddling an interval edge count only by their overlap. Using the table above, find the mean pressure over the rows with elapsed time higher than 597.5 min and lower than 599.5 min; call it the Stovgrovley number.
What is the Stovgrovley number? 126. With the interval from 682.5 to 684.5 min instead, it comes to 119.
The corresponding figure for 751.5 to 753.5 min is 139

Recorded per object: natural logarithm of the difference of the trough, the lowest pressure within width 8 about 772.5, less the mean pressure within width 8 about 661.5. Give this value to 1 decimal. 2.9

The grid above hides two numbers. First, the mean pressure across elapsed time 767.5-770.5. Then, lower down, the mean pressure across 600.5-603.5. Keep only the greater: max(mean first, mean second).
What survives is 142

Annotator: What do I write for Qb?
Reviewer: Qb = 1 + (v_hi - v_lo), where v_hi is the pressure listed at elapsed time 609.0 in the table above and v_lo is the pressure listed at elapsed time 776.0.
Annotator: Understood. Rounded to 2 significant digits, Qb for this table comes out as -16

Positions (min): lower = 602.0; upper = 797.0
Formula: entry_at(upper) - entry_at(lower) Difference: 19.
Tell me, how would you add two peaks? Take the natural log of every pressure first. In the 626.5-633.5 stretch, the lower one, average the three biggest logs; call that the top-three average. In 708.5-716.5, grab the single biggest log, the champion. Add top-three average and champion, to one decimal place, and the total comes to 9.8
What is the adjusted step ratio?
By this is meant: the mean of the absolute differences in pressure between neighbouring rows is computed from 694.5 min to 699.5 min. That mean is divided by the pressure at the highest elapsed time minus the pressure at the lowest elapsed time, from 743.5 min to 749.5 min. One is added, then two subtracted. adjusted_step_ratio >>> -0.3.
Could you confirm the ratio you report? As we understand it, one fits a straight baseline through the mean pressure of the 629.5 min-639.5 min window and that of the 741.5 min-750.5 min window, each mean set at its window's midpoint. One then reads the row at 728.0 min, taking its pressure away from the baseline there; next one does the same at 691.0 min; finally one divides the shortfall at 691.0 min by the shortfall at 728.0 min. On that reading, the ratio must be -1.1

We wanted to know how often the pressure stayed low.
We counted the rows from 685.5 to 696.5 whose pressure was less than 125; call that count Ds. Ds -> 11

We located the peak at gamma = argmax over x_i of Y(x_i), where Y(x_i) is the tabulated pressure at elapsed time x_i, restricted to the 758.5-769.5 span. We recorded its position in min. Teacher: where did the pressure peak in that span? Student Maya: 761.0 min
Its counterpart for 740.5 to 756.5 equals 755.0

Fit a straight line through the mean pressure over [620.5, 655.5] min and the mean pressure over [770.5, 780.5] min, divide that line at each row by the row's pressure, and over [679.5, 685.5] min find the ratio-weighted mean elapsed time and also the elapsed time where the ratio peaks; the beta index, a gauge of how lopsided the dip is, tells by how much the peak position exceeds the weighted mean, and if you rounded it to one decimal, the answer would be -2.5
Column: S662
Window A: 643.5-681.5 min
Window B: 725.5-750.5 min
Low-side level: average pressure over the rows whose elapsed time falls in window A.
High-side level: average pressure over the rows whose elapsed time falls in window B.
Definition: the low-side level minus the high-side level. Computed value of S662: -15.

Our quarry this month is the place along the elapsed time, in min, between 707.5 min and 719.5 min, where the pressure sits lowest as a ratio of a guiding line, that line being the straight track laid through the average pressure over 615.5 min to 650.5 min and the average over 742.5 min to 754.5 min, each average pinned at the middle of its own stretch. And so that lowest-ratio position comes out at 708.0 min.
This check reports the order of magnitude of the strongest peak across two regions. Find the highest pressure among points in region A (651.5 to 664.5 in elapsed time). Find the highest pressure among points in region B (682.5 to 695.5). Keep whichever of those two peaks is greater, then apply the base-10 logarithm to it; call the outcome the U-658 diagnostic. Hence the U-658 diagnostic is 2.12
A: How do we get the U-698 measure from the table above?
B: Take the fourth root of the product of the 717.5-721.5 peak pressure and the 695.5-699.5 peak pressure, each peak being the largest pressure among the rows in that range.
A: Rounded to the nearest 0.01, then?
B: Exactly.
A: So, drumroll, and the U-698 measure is 11.20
